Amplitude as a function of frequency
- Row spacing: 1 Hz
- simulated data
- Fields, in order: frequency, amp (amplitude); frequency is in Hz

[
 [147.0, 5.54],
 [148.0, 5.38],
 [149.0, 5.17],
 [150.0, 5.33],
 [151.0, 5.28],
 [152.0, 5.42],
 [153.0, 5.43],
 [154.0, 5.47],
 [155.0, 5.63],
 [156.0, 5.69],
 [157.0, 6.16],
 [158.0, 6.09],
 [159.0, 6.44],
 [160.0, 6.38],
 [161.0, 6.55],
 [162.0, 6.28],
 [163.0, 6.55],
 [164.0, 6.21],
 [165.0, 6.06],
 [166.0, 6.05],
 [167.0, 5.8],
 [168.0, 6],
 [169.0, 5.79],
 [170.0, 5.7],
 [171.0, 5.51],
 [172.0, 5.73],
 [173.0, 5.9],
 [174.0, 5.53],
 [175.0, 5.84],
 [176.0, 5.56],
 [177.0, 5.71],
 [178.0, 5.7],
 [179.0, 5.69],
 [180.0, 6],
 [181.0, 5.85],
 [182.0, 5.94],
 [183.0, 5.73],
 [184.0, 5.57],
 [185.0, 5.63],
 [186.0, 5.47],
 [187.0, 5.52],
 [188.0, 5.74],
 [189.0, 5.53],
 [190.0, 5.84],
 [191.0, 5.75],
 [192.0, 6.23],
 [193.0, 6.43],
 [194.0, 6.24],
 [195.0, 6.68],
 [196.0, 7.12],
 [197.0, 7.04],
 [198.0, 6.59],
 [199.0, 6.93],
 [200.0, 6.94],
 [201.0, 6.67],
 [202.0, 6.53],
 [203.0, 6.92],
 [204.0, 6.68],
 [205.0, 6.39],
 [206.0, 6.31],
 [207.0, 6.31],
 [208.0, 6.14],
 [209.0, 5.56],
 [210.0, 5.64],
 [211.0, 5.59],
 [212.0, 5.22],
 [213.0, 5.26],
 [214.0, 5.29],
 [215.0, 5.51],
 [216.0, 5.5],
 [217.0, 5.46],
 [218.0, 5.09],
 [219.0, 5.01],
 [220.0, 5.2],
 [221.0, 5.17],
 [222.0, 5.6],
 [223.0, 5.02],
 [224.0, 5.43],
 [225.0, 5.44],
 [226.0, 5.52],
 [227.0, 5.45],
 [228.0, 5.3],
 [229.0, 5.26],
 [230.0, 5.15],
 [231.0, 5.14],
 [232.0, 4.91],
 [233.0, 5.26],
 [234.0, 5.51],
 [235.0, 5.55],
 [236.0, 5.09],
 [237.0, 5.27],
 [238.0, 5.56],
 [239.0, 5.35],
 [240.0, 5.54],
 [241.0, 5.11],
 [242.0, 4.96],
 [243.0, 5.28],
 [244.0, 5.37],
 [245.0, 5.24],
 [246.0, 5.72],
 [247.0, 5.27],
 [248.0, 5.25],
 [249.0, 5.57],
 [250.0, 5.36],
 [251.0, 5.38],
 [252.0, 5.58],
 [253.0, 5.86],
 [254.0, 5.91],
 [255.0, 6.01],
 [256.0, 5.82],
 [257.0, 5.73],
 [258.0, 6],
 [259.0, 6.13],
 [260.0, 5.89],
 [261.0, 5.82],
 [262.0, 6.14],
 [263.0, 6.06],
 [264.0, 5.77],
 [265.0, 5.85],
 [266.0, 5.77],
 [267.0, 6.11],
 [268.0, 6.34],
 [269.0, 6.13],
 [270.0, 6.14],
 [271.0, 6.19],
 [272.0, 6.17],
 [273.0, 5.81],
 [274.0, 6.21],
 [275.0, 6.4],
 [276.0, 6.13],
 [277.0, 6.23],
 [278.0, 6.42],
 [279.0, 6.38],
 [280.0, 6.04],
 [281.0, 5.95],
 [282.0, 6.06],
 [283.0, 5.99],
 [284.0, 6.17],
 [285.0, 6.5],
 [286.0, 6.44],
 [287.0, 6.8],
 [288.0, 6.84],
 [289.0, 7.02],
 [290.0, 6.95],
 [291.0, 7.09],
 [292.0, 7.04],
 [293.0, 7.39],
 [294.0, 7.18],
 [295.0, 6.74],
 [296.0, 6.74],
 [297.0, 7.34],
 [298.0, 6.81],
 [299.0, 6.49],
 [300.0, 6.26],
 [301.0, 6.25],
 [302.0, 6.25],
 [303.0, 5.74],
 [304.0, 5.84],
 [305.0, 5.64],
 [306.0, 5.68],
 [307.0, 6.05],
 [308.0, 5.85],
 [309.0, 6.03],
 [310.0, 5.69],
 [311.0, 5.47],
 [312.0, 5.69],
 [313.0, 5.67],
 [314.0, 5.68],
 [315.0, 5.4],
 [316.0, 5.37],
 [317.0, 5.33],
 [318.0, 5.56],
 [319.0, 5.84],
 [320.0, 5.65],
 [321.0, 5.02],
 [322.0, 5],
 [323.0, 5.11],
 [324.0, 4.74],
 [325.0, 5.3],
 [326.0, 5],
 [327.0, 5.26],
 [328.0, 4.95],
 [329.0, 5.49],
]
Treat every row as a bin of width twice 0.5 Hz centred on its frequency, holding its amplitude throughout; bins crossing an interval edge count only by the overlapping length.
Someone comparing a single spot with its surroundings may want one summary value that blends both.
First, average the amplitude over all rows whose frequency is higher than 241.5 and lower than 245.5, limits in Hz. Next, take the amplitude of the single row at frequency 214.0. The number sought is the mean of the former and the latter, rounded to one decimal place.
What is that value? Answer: 5.3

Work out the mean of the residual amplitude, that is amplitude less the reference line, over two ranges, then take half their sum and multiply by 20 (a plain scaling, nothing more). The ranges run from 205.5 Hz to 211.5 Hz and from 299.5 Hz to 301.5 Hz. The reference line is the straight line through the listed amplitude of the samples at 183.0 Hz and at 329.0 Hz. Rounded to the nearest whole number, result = 10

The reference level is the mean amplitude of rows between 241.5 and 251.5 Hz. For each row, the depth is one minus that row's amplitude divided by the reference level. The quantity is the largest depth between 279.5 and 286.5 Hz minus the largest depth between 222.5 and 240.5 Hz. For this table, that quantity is -0.19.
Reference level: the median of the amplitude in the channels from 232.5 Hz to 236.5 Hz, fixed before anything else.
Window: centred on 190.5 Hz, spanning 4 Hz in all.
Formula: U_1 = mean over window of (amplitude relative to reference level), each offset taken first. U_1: 0.5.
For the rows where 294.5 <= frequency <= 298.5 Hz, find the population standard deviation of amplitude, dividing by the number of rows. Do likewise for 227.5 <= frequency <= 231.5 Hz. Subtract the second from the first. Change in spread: 0.18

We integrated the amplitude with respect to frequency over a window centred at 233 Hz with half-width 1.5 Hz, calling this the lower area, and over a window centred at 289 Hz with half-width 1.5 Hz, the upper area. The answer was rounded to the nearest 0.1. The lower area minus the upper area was -5.1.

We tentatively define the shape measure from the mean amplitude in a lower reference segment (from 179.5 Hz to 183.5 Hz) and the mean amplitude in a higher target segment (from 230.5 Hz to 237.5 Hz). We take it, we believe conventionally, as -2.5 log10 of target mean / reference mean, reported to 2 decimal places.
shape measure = 0.12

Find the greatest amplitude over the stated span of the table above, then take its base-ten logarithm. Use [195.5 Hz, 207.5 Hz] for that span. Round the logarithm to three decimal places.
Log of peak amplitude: 0.852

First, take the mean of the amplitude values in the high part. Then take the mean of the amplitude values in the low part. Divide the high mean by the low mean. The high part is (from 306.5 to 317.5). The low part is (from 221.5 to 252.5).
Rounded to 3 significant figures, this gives 1.06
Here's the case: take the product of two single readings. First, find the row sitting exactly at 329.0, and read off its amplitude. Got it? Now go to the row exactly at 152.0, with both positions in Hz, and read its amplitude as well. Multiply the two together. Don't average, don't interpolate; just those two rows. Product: 29.8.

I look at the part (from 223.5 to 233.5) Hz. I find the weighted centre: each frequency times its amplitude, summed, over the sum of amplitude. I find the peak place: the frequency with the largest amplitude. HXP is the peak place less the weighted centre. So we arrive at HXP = -2.4 Hz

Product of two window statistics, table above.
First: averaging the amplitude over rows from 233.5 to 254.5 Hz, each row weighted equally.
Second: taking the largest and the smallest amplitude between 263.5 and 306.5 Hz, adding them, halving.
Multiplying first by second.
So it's 35.3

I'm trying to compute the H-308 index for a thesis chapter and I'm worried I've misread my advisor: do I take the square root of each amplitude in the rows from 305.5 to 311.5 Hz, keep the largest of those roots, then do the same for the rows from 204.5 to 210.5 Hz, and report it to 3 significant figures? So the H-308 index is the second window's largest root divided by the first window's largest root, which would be 1.03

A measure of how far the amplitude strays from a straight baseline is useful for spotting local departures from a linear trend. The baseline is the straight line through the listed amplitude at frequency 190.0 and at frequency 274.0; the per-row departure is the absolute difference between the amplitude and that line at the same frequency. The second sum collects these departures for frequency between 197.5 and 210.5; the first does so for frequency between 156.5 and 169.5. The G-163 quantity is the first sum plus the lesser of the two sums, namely 12.0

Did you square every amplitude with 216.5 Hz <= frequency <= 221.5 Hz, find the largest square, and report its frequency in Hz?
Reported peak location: 217.0 Hz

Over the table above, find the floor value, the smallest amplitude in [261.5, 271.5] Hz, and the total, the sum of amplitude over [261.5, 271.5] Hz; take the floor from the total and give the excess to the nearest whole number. 55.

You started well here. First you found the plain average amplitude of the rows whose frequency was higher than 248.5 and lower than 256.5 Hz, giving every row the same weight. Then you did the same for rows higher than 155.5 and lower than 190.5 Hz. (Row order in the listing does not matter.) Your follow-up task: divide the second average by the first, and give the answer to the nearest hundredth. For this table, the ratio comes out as 1.03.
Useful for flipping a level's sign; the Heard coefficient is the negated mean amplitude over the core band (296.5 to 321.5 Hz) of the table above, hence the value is -5.86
